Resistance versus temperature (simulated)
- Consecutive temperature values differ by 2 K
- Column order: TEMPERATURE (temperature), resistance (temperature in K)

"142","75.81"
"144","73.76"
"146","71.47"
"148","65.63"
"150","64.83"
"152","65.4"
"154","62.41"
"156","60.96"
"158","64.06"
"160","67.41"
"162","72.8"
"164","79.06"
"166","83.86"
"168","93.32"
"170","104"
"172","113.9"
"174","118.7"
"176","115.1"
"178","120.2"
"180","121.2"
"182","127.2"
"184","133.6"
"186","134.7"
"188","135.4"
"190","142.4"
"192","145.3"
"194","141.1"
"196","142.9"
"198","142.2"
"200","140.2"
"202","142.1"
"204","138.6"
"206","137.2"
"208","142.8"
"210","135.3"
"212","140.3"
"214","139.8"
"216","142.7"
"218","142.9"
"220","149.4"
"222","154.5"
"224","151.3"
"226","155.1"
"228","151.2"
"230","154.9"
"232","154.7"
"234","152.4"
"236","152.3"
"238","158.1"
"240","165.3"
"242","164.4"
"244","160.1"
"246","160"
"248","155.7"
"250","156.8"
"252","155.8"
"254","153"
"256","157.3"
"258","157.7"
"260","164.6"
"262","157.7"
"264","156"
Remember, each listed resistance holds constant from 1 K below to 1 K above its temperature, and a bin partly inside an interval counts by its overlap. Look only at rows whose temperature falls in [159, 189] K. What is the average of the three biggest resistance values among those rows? 135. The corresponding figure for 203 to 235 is 155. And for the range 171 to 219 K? 144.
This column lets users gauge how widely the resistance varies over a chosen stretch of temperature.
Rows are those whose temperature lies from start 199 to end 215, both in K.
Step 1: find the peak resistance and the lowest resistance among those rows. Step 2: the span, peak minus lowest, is 7.5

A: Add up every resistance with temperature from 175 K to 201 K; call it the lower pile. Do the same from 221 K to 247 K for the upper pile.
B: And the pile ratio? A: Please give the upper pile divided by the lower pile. 1.2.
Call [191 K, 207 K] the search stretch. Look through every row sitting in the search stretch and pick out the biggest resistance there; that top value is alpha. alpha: 145.3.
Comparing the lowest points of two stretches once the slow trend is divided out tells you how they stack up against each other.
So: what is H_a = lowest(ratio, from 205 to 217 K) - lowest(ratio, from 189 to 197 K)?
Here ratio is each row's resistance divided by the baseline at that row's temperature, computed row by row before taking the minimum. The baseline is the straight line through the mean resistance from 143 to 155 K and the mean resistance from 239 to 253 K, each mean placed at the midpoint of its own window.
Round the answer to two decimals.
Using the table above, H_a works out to -0.20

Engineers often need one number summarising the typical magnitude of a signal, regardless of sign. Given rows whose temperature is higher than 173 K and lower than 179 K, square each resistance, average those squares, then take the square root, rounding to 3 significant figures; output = 118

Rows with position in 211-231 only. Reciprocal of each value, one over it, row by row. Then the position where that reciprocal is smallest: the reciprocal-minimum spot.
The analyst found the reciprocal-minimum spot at 226 K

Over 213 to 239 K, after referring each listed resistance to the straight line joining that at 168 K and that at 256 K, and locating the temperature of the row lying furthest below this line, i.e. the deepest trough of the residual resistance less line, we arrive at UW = 236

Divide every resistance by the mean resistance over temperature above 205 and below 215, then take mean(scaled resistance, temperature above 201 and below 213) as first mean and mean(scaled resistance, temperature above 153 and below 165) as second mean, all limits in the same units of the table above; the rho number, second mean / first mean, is 0.49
